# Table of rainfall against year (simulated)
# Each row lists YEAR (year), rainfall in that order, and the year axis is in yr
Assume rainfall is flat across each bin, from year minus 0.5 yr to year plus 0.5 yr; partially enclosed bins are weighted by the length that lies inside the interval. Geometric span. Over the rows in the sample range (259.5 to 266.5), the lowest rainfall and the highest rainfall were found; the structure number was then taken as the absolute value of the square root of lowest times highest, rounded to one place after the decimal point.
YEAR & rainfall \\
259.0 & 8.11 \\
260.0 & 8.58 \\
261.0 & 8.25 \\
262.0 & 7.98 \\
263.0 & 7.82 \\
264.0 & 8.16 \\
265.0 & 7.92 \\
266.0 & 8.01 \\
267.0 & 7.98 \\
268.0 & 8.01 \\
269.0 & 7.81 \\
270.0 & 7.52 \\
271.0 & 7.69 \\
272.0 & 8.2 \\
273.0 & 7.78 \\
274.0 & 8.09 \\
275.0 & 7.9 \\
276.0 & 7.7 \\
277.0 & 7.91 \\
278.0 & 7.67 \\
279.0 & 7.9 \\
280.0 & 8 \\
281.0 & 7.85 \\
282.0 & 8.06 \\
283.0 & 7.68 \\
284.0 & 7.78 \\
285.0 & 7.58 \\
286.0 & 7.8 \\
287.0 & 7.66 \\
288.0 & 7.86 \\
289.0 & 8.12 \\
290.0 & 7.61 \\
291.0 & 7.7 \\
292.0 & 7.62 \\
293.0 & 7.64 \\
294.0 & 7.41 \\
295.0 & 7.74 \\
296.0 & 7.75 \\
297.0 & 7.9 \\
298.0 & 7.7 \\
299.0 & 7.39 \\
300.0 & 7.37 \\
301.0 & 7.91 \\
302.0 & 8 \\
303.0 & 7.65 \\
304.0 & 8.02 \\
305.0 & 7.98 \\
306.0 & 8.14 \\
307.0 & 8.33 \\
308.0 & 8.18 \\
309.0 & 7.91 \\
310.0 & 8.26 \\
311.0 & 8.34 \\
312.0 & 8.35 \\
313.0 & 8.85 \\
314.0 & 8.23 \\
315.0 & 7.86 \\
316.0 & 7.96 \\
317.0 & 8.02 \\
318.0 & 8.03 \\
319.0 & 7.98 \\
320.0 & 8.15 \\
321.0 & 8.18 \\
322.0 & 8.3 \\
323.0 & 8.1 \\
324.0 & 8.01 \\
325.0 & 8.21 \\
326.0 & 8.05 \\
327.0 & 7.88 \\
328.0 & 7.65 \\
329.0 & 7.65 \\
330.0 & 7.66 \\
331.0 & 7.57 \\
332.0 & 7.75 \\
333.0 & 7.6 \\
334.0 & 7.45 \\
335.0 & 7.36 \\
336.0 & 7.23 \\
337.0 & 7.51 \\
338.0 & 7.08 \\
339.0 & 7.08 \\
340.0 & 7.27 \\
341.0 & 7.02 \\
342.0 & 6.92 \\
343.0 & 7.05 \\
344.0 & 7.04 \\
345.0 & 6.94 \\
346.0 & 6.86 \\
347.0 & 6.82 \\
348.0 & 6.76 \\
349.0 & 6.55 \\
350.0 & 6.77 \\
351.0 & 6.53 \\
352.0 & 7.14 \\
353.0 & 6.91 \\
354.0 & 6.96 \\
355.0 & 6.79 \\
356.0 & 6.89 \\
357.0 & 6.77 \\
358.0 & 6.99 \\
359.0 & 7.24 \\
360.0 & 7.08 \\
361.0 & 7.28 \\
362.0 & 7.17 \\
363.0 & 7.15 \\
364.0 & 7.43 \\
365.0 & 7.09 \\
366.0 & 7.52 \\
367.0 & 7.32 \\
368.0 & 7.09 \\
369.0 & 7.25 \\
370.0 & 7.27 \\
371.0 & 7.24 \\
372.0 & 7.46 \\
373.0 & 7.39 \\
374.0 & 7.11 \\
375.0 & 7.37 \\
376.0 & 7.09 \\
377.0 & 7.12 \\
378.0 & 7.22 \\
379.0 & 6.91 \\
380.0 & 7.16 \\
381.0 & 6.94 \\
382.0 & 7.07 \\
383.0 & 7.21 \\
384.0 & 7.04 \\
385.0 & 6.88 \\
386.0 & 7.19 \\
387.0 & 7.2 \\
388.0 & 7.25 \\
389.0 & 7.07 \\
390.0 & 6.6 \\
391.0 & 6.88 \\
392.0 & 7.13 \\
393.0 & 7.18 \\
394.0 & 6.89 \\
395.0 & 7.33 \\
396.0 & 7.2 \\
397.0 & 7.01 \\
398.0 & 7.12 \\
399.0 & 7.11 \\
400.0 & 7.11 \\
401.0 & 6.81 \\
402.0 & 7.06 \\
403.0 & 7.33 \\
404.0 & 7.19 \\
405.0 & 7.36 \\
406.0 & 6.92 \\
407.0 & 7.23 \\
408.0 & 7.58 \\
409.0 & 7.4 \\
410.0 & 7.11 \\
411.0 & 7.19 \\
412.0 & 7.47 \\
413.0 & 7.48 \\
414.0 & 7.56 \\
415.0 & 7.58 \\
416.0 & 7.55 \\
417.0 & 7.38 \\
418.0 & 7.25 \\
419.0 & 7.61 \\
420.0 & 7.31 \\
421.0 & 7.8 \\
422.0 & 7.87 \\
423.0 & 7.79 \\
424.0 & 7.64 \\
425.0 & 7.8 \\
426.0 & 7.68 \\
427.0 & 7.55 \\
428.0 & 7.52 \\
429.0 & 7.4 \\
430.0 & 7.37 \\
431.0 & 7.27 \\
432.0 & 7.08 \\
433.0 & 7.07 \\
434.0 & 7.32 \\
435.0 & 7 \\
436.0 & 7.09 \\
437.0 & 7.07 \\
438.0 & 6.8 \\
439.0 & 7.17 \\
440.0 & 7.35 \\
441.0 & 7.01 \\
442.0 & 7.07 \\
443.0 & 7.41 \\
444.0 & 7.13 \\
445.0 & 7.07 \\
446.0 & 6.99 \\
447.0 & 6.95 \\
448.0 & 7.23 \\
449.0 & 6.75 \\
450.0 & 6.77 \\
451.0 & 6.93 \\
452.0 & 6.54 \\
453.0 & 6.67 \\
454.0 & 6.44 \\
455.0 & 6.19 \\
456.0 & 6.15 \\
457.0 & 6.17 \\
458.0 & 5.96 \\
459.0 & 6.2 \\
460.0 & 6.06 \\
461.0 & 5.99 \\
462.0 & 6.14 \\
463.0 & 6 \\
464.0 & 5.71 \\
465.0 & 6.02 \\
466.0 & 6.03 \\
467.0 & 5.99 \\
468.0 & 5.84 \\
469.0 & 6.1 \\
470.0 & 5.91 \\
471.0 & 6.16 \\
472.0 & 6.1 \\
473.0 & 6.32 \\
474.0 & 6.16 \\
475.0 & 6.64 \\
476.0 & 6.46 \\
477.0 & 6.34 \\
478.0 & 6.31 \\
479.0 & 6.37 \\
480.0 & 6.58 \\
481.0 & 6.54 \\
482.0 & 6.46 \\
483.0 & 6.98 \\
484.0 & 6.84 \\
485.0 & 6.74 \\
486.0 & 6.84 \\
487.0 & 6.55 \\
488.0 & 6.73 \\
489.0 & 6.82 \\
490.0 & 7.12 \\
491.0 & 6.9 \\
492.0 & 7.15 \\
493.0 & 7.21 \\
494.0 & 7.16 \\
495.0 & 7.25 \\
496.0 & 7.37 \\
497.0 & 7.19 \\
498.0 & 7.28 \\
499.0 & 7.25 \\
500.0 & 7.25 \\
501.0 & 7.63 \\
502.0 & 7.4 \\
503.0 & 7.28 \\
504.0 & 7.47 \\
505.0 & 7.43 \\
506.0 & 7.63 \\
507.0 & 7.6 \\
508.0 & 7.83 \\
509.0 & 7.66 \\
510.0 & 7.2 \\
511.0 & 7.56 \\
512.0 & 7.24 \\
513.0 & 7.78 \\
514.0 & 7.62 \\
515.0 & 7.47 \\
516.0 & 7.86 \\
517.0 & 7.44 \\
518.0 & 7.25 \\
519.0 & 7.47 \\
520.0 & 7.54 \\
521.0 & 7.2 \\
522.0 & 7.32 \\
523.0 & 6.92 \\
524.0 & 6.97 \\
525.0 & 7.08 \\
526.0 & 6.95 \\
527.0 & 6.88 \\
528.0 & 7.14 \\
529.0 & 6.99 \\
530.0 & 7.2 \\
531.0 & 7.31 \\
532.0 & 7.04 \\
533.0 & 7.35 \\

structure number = 8.2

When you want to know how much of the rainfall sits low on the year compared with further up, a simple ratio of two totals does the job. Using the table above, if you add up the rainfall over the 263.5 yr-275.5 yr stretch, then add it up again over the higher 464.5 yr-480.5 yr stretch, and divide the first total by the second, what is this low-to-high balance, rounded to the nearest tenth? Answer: 1.0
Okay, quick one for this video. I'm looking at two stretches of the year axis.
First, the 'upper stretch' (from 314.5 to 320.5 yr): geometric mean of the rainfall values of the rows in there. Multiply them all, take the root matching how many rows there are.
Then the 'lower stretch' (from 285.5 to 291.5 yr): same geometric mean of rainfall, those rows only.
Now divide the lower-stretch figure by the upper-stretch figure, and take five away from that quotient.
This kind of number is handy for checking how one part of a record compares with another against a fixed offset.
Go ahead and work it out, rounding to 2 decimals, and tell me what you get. -4.03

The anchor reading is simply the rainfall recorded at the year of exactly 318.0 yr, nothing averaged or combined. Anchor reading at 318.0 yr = 8.03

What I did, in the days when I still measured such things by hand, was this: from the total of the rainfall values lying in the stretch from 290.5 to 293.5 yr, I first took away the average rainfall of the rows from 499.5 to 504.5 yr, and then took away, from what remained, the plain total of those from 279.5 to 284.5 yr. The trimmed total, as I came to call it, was -24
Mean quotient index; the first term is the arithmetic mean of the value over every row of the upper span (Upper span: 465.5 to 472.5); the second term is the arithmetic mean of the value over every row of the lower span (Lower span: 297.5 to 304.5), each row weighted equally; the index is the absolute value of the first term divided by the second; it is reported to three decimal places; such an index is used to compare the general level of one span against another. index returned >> 0.780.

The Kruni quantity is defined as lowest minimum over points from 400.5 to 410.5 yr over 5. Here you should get 1.362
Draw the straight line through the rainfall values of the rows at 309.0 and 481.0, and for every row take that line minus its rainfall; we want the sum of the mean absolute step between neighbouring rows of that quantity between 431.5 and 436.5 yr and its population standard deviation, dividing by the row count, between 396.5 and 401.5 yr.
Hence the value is 0.28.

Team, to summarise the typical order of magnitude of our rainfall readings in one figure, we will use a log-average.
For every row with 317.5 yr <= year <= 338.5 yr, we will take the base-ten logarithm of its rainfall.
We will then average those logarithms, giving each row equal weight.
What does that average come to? 0.891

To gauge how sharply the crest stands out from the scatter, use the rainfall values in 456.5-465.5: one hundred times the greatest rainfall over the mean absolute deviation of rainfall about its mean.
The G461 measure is 6080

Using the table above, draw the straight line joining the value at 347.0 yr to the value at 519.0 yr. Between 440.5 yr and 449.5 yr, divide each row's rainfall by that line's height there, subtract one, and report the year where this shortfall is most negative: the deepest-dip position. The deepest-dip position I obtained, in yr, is 449.0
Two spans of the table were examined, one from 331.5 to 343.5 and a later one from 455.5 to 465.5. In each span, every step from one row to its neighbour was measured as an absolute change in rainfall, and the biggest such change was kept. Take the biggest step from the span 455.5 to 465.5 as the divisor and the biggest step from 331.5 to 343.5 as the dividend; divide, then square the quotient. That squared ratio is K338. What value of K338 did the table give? 1.92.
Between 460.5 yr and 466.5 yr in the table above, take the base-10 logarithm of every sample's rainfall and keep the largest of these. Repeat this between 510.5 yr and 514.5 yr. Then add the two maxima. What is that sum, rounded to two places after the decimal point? 1.68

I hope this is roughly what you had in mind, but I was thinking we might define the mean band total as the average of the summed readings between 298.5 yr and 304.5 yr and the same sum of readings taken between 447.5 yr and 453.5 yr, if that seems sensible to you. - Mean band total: 43.6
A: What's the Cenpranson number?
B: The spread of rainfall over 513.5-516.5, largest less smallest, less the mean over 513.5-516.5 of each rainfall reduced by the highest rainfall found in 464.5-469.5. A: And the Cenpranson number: -1.2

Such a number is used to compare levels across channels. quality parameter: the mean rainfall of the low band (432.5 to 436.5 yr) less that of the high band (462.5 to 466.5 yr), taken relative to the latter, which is 0.20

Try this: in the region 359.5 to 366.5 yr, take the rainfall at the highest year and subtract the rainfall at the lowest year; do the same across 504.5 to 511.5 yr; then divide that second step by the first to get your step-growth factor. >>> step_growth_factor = 0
